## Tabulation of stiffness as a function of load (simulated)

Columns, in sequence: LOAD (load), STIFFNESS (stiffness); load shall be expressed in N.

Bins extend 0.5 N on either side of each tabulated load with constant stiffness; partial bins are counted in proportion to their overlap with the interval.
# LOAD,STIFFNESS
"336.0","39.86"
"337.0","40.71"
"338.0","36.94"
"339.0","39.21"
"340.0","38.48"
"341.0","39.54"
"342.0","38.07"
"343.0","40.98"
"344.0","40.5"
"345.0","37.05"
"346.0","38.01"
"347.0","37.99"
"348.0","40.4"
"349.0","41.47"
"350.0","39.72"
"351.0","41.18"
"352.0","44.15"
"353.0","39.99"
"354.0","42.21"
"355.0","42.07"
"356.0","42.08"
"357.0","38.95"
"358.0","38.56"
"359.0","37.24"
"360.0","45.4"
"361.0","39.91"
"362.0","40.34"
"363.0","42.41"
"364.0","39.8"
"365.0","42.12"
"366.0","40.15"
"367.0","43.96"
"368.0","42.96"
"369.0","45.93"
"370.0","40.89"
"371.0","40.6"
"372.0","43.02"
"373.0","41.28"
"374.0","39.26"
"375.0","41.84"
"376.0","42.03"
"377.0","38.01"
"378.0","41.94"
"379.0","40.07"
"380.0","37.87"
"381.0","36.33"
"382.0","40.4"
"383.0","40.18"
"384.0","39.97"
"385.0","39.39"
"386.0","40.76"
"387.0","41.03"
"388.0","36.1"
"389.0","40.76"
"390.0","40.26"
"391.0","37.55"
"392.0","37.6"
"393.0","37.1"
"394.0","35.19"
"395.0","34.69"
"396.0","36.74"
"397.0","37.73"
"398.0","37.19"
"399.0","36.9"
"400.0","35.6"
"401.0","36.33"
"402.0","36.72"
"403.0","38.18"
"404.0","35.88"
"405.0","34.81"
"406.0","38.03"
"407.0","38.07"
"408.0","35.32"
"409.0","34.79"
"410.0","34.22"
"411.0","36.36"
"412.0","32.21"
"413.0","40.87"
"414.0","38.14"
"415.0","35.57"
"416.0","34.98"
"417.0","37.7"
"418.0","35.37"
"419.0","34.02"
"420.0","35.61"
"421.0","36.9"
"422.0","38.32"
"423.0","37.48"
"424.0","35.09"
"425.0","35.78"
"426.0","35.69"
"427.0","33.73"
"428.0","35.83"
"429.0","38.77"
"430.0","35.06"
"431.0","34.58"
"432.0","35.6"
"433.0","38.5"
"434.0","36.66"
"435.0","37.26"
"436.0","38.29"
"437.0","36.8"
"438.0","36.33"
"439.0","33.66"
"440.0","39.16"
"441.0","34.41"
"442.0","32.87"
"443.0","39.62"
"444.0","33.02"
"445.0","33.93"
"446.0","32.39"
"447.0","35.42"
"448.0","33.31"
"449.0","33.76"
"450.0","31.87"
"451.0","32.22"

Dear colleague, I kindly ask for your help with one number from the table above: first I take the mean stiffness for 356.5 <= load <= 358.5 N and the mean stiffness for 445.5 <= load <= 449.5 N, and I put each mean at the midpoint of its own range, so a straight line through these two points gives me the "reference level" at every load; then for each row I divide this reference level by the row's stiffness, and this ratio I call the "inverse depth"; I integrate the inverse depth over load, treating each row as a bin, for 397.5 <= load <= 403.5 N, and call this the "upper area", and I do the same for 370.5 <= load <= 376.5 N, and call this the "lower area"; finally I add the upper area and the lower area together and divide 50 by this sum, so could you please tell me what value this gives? 4.38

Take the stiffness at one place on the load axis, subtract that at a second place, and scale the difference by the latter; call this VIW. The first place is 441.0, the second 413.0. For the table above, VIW -0.16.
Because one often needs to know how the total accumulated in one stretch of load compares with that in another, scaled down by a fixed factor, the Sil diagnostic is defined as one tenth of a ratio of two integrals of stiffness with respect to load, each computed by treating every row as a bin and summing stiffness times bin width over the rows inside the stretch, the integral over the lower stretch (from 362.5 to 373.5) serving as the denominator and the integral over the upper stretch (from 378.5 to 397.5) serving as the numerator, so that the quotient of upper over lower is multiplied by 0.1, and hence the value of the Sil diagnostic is 0.16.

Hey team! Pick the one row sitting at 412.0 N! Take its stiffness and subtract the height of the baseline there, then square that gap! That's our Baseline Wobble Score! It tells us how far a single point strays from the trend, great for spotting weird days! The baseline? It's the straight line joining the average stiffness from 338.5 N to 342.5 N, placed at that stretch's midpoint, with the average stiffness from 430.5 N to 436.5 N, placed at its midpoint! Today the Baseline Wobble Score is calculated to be 26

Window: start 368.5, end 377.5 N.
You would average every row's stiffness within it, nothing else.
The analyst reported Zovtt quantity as 41.4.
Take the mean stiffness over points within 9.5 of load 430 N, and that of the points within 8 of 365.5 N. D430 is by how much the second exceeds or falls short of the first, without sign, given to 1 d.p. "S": 5.2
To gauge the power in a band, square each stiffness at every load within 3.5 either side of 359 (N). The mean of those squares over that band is 1635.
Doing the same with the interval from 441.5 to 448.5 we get 1186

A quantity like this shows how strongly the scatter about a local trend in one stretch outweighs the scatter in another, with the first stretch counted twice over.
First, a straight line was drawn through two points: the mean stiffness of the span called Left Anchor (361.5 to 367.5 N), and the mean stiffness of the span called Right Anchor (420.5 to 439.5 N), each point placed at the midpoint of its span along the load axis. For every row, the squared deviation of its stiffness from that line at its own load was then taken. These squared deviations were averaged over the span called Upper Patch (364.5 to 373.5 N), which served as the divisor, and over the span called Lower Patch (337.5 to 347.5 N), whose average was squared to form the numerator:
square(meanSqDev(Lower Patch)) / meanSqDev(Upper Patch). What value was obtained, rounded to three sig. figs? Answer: 108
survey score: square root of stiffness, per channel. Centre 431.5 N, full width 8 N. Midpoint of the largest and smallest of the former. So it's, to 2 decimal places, 6.05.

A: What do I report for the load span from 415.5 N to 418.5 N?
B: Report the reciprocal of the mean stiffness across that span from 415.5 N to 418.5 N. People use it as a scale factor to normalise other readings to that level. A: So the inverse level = 0.0278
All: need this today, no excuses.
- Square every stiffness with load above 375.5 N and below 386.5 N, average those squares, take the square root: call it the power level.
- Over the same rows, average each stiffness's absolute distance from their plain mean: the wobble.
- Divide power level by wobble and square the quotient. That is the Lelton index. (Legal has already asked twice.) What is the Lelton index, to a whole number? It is 899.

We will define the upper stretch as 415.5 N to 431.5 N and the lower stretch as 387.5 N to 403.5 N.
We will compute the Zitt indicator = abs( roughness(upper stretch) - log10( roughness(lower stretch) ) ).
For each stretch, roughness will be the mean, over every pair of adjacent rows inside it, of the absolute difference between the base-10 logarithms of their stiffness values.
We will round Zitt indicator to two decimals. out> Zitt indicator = 1.86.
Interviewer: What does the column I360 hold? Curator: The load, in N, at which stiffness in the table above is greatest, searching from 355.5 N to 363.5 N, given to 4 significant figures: 360.0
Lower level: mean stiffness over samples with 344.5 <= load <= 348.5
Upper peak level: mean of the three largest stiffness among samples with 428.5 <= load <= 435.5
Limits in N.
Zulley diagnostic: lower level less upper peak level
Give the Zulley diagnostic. 0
